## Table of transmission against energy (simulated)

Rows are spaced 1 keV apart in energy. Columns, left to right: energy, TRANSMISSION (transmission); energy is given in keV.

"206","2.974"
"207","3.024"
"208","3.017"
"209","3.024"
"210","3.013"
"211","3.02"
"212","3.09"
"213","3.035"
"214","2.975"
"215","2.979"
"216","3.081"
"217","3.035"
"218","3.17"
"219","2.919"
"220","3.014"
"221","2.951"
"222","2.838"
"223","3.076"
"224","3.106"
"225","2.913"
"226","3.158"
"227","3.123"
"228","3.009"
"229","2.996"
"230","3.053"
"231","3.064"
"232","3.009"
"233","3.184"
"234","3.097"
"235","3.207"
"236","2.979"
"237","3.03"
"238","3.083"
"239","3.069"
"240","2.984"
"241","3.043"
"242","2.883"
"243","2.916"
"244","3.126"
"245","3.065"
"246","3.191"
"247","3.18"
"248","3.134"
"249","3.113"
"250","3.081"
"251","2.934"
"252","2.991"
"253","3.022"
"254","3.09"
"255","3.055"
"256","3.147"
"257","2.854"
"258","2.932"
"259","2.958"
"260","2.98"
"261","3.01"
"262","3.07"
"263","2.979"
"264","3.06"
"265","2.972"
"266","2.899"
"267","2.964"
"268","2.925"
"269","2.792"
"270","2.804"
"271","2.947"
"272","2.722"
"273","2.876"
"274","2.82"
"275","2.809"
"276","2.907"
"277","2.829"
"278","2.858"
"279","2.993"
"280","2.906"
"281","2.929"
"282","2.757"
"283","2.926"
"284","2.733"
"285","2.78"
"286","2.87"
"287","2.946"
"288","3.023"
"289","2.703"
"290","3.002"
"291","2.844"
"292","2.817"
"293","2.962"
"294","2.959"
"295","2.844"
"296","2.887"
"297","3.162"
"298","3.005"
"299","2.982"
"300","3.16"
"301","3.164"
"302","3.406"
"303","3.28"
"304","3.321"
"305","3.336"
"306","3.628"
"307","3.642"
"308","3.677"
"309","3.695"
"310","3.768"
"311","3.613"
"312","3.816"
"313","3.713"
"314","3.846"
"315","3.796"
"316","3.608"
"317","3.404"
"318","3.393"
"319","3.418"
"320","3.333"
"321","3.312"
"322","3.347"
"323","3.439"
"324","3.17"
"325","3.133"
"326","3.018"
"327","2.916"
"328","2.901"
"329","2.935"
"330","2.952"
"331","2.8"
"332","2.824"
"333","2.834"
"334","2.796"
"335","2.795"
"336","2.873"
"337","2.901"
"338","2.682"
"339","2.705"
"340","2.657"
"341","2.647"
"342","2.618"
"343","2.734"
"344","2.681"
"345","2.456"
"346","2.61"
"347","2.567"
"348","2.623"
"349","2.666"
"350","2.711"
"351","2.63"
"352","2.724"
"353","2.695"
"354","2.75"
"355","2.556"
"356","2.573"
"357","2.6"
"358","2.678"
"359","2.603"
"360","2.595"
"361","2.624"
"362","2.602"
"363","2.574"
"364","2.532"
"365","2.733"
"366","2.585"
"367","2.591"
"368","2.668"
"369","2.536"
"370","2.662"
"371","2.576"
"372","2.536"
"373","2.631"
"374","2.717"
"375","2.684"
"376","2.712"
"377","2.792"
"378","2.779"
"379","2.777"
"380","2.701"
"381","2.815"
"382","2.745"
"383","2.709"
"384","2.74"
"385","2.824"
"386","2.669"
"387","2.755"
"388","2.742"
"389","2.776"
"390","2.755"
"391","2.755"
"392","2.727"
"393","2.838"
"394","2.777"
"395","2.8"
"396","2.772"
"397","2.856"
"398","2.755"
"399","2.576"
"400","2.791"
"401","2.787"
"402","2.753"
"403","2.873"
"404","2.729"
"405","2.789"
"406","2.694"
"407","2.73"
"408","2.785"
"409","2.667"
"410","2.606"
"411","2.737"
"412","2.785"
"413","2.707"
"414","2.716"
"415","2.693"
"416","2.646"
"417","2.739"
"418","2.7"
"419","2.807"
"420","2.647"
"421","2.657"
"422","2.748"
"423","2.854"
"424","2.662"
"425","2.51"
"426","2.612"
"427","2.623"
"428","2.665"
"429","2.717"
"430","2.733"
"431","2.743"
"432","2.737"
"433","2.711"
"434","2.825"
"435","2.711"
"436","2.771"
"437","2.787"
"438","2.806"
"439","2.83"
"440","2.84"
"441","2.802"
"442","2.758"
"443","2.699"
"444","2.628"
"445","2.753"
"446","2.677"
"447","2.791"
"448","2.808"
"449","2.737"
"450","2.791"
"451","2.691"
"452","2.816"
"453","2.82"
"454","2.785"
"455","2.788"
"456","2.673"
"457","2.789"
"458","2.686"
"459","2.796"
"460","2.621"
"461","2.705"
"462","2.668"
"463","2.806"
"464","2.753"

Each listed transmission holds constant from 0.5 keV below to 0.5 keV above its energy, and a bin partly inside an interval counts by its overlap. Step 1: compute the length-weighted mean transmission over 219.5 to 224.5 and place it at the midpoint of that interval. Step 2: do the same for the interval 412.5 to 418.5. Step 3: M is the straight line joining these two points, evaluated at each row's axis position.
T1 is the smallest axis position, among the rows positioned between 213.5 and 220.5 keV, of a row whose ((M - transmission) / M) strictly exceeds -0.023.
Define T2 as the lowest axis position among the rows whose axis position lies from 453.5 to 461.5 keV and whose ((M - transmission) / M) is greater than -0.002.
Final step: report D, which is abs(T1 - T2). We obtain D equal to 246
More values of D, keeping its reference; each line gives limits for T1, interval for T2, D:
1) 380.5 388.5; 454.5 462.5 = 79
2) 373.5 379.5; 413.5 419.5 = 41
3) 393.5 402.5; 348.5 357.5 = 45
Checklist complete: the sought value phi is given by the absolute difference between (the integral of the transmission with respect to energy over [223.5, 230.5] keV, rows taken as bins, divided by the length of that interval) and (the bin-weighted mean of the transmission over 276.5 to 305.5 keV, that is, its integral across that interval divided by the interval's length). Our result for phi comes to 0.07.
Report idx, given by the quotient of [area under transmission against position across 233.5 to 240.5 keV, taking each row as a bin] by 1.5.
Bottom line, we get 14.3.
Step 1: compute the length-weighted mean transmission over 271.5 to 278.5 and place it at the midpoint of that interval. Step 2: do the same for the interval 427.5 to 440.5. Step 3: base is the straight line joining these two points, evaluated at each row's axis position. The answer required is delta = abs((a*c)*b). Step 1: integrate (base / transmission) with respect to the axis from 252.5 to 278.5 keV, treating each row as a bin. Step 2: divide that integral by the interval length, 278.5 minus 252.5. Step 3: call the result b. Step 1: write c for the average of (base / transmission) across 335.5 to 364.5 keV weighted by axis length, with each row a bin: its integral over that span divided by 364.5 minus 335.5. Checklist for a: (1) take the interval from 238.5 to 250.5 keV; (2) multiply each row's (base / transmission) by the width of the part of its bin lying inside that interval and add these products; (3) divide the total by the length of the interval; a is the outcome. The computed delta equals 0.95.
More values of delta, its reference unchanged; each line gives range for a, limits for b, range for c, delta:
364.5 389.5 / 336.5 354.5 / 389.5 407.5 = 1.09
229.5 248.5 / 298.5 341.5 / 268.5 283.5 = 0.81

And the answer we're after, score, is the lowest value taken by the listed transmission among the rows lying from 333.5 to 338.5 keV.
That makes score 2.682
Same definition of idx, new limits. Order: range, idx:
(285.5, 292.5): 13.5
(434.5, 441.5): 13.0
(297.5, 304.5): 14.9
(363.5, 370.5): 12.2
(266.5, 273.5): 13.4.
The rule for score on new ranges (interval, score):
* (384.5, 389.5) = 2.669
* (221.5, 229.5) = 2.838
